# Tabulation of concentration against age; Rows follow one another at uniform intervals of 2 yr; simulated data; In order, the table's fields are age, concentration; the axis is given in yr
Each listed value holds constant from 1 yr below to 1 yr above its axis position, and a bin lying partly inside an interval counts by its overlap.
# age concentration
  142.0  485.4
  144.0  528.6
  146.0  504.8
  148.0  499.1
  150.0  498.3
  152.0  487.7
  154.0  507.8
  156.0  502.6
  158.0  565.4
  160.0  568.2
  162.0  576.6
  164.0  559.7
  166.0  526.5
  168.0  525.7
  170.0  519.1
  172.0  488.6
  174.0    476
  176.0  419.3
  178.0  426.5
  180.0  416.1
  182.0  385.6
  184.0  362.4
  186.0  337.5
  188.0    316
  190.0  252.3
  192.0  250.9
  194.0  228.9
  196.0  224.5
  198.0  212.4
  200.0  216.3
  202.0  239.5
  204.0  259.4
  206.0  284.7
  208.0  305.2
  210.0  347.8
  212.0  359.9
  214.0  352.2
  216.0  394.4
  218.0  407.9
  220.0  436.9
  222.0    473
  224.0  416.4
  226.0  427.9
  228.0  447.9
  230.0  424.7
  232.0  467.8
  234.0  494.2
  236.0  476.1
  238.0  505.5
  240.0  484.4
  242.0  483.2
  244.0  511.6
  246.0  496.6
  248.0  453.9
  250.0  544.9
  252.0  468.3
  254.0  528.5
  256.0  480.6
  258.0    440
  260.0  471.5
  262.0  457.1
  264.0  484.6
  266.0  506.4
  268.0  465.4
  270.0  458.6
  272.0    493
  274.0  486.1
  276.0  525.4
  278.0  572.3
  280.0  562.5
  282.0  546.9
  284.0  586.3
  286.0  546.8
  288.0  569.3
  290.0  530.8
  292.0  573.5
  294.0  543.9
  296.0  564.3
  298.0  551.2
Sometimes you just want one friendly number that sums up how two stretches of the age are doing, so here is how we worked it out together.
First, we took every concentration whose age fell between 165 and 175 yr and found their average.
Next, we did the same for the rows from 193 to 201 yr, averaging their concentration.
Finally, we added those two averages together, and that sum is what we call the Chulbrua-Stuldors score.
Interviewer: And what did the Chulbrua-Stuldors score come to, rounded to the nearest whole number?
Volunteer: 728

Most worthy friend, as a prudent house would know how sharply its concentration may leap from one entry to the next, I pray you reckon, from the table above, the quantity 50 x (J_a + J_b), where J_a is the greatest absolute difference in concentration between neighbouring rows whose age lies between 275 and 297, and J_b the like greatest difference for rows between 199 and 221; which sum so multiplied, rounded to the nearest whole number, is 4475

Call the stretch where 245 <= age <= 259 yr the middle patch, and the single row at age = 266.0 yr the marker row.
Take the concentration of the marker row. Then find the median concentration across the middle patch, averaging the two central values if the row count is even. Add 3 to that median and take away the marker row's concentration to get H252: -23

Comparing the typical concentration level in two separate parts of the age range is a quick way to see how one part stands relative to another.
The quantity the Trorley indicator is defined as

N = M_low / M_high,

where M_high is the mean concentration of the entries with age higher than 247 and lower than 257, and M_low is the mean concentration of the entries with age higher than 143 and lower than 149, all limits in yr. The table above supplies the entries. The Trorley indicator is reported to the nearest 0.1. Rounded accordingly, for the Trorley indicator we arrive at 1.0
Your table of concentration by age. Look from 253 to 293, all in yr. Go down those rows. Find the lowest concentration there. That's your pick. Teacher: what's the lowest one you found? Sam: 440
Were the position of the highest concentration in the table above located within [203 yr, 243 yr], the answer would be 238.0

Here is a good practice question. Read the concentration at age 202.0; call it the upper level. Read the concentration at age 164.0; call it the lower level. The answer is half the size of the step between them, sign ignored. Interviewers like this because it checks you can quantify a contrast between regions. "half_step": 160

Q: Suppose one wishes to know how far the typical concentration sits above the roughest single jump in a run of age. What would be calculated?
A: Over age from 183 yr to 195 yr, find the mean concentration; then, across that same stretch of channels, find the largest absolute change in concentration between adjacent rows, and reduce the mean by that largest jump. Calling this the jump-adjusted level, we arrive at 228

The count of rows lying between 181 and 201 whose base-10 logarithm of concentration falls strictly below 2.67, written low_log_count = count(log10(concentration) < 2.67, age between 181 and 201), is 10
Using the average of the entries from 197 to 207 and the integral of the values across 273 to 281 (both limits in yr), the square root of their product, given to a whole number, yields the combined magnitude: 1020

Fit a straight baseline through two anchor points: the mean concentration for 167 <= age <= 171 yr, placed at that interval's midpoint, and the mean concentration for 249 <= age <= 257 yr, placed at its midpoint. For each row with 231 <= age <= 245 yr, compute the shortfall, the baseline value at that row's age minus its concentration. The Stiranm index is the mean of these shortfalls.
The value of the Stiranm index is 20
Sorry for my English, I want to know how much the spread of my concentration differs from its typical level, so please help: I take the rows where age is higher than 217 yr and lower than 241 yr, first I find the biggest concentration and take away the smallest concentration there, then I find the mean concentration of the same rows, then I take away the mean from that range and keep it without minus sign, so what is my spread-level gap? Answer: 358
